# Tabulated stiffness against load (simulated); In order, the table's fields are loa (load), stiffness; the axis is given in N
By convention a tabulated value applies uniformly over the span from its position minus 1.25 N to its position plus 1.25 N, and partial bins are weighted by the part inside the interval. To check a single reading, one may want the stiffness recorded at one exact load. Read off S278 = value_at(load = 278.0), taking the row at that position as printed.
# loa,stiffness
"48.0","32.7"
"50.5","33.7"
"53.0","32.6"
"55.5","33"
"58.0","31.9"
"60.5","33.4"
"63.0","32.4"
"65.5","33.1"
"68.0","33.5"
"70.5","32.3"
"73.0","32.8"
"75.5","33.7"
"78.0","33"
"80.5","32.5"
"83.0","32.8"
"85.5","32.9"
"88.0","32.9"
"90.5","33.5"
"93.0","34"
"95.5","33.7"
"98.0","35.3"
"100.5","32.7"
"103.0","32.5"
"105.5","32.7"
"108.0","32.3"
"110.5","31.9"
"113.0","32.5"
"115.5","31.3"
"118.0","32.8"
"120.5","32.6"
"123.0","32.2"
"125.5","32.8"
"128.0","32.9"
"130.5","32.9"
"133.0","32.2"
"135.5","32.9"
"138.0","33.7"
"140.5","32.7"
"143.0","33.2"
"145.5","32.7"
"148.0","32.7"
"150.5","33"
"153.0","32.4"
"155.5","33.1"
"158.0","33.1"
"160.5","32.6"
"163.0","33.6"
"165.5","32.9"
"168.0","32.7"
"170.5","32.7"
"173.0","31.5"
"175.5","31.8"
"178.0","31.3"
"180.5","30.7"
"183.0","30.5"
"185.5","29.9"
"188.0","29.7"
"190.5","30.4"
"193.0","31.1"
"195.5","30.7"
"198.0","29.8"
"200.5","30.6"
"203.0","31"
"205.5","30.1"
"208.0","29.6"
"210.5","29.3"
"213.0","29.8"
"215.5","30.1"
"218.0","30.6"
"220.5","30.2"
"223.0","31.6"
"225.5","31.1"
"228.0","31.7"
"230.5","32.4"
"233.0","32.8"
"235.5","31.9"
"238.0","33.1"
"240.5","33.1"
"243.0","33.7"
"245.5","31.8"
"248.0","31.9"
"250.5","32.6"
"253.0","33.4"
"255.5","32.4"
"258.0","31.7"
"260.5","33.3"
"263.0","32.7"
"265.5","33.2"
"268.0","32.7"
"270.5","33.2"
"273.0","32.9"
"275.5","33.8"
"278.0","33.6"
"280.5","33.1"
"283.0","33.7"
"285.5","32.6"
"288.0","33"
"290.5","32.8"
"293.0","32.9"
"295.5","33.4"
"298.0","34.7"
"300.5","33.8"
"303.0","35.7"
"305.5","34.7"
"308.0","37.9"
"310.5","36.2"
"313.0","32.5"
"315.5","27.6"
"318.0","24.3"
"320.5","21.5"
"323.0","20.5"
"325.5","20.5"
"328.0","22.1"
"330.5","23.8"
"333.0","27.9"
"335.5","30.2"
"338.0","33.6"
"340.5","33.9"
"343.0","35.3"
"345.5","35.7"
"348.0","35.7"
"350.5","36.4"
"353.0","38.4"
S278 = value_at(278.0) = 33.6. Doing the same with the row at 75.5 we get 33.7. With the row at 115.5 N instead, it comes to 31.3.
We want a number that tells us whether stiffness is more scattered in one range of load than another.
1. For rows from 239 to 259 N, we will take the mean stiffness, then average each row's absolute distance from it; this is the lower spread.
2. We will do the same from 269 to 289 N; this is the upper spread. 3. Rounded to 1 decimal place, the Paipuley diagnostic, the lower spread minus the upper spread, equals 0.3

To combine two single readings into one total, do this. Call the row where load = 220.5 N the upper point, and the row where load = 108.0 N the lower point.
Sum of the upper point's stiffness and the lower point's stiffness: 62.5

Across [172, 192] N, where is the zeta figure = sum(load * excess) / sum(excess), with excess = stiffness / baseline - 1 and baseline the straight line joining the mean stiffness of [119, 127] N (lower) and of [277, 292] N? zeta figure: 183.5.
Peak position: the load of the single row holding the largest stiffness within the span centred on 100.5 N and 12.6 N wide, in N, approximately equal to 98.0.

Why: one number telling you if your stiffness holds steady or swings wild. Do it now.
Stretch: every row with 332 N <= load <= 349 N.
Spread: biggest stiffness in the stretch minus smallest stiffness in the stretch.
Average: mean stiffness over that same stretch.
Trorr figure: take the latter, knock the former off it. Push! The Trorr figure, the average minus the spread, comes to 25.4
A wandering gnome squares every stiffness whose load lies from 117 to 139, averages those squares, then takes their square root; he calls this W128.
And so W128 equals 32.8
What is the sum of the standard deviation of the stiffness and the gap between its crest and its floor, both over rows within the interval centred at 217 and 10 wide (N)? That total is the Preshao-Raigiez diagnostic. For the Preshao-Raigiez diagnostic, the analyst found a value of 1.1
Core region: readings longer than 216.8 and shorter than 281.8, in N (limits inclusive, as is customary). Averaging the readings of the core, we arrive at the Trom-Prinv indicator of 32.5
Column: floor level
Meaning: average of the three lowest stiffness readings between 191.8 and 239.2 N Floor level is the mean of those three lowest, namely 29.6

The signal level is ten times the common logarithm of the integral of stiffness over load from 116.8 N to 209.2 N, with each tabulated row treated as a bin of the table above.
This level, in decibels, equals 34.7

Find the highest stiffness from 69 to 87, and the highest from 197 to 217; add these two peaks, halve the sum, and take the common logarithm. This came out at 1.51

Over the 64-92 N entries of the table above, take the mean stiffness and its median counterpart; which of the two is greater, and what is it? 33.0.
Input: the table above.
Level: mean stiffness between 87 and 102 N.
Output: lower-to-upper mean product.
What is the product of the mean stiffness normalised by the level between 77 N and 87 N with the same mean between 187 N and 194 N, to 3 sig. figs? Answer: 0.879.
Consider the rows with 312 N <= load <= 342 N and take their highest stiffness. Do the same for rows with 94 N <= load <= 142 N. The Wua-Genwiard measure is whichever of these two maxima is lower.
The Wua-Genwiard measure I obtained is 33.9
